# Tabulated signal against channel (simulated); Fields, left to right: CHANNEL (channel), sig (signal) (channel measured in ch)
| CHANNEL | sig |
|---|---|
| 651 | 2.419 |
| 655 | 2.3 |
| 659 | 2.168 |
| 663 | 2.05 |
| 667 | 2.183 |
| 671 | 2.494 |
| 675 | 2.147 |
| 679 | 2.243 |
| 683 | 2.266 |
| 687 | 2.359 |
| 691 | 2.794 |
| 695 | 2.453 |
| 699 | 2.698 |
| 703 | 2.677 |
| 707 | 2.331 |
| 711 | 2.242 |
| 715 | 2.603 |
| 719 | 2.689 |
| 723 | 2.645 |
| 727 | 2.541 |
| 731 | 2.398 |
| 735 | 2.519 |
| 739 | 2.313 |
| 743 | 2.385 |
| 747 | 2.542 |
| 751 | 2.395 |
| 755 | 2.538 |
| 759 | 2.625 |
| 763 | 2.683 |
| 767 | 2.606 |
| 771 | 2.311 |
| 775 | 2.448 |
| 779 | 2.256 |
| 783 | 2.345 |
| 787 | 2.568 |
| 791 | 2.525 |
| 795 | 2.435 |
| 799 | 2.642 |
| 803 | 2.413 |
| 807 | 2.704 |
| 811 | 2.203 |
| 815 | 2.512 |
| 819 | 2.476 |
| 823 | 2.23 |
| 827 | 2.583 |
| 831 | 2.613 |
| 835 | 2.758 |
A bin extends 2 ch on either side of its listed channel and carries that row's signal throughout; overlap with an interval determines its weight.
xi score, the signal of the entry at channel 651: 2.419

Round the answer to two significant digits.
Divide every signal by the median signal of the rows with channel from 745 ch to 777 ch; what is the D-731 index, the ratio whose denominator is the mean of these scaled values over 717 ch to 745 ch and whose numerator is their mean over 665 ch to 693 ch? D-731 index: 0.94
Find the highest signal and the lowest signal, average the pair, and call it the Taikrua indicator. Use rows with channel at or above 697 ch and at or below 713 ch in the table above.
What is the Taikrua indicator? 2.47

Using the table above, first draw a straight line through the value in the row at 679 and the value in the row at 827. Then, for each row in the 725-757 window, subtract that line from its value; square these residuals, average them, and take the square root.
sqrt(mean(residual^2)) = 0.11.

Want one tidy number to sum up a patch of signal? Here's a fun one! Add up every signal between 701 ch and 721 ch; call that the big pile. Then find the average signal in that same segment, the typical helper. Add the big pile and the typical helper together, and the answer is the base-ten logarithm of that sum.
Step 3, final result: 1.18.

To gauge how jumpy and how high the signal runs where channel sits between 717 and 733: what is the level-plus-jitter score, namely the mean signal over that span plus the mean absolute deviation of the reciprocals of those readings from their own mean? 2.58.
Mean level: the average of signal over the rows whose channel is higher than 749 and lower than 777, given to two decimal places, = 2.52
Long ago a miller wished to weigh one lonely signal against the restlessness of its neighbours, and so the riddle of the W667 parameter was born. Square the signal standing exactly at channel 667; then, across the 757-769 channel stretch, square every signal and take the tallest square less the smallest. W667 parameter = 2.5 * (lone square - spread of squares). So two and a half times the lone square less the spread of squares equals 10.9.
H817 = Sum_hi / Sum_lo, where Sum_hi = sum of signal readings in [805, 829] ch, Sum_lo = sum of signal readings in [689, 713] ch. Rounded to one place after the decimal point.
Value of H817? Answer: 1.0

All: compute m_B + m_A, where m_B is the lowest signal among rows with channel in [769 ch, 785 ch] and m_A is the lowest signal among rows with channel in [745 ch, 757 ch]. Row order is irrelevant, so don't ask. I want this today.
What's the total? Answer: 4.65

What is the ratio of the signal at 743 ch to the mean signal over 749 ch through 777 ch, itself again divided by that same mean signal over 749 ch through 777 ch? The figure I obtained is 0.377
